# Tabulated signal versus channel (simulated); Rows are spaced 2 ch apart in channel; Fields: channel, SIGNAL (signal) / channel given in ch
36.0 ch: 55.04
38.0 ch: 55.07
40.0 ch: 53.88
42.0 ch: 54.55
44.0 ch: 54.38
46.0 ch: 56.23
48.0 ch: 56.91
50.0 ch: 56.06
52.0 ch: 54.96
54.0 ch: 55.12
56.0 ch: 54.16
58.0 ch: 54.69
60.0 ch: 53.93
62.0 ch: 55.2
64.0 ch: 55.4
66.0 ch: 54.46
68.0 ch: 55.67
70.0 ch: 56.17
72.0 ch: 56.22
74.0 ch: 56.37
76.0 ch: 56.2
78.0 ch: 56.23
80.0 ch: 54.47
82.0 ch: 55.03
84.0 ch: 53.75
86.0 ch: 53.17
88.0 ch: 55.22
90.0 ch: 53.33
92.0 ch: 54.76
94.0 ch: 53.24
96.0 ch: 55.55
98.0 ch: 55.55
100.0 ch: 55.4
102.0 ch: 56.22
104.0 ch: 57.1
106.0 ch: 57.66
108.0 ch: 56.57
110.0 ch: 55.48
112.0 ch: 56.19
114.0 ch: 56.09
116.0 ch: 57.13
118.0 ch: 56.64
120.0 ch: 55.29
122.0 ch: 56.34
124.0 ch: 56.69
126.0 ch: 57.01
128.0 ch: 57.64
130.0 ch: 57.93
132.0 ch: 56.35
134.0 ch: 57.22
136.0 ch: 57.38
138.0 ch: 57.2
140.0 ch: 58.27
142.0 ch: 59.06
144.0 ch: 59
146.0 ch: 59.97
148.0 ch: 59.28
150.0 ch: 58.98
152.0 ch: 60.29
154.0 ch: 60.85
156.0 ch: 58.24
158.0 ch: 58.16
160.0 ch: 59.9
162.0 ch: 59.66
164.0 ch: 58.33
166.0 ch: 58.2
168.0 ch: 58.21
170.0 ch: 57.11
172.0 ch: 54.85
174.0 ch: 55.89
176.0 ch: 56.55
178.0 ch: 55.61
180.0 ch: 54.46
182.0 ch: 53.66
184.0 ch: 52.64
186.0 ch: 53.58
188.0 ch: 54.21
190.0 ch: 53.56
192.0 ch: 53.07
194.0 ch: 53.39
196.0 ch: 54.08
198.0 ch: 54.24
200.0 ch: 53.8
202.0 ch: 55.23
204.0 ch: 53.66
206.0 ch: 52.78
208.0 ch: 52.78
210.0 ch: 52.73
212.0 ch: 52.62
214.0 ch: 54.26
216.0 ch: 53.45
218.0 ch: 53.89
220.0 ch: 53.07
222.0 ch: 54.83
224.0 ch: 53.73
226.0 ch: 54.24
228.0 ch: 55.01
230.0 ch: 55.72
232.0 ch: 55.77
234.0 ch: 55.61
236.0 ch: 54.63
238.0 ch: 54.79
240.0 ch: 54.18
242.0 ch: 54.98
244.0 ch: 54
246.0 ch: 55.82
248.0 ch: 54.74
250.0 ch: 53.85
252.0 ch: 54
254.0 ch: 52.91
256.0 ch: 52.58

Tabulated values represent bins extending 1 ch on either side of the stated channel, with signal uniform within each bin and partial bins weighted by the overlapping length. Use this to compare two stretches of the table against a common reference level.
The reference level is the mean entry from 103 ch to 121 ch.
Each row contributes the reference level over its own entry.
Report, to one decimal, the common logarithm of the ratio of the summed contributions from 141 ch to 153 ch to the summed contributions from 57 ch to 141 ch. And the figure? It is -0.9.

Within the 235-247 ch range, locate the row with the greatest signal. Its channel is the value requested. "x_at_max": 246.0 ch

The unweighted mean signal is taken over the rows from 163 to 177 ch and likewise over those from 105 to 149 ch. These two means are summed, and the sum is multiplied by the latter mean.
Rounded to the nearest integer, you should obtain 6549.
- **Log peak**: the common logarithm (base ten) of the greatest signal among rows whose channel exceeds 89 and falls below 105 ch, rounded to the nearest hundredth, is 1.76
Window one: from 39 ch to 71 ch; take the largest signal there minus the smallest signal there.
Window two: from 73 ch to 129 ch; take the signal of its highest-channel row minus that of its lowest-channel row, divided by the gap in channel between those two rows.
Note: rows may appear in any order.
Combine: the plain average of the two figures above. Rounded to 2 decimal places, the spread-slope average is 1.53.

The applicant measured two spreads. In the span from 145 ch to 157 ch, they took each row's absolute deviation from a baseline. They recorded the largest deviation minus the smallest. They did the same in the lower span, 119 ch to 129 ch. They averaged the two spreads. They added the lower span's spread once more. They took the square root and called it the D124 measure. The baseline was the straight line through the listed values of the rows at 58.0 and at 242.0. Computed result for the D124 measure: 2.19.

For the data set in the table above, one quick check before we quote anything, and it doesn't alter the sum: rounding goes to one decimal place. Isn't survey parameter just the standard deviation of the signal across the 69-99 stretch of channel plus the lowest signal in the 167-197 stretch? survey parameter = 53.8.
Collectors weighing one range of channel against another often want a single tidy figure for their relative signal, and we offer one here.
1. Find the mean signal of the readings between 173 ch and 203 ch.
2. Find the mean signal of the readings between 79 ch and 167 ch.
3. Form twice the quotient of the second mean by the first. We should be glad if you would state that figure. 2.10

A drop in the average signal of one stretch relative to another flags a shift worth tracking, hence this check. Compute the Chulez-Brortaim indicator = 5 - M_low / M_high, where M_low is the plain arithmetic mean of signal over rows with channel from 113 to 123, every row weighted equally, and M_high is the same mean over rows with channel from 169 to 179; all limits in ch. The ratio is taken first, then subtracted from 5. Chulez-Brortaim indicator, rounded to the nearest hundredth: 3.99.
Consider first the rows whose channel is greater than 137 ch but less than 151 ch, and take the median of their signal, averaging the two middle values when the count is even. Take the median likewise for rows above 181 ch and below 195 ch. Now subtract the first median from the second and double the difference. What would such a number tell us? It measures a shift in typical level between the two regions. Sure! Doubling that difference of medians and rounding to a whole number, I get -11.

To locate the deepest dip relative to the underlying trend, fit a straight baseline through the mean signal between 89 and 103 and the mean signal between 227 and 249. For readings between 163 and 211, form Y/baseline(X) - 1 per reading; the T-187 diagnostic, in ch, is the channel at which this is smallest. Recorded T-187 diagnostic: 184.0 ch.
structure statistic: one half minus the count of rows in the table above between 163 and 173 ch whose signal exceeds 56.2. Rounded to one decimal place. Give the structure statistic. -3.5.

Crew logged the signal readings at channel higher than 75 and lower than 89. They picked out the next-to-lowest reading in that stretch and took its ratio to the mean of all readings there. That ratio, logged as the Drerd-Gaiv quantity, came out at 0.980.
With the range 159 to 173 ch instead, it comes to 0.984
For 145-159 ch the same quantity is 0.981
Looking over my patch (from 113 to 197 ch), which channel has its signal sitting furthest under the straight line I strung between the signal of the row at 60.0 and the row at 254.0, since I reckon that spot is 184.0 ch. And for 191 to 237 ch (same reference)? 212.0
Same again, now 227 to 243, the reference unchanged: 240.0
